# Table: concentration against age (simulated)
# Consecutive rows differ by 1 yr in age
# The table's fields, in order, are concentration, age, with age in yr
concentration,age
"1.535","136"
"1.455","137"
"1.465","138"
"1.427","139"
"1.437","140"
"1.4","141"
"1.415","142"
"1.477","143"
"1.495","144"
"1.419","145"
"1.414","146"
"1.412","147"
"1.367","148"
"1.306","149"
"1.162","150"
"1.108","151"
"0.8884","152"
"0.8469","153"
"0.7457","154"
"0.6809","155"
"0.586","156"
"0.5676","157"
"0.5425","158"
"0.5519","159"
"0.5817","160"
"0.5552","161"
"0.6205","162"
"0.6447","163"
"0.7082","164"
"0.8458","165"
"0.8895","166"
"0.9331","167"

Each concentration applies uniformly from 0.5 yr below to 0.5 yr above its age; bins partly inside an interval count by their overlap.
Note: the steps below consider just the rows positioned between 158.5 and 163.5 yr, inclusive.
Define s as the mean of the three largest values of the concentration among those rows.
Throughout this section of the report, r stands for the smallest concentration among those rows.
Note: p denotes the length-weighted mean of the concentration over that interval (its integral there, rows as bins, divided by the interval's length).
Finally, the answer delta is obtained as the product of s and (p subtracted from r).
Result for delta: -0.02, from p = 0.6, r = 0.5519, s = 0.6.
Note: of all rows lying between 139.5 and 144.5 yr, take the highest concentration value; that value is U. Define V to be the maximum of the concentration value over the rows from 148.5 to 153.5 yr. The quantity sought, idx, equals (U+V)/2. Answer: 1.40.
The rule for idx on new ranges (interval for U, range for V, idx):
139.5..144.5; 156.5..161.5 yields 1.04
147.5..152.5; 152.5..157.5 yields 1.11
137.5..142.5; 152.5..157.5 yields 1.16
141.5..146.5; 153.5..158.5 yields 1.12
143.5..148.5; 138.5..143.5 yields 1.49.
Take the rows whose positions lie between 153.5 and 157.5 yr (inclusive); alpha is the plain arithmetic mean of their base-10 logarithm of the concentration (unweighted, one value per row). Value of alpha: -0.19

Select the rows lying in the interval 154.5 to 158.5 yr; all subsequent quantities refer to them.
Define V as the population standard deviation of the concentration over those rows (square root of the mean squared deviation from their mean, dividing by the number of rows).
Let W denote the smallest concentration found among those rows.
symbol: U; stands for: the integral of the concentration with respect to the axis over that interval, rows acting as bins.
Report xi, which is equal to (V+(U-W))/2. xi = 0.9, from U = 2.4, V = 0.05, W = 0.5425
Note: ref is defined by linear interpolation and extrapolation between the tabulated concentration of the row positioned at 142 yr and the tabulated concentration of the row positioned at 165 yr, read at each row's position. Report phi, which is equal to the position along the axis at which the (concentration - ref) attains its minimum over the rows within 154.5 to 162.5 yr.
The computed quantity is 156 yr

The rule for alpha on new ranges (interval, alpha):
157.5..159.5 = -0.26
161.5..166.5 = -0.13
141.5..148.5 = 0.15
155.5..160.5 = -0.25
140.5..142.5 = 0.15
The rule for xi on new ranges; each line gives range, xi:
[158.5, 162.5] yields 0.9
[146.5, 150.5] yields 2.1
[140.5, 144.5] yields 2.2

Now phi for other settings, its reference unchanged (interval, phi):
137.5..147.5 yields 139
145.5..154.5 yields 154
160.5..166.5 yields 161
